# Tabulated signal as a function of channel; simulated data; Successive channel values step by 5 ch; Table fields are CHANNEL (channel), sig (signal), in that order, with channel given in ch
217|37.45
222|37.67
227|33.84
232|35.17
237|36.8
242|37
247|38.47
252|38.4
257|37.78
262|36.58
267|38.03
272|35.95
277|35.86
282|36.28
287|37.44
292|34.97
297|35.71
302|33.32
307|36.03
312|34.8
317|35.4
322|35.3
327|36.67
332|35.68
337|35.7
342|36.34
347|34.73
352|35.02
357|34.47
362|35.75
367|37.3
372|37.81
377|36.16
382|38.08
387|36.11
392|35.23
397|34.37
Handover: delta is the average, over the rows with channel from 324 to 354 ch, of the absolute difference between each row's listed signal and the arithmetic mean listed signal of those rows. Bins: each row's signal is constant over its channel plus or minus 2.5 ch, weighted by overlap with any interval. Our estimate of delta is 0.55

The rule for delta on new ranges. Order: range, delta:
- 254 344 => 0.80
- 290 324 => 0.61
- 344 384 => 1.17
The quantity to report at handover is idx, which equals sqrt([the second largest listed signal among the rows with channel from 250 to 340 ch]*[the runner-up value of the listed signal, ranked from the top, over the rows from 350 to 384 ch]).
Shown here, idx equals 37.9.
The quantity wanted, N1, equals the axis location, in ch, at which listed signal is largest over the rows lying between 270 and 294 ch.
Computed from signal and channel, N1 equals 287 ch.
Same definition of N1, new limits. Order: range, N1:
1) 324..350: 327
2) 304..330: 327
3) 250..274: 252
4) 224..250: 247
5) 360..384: 382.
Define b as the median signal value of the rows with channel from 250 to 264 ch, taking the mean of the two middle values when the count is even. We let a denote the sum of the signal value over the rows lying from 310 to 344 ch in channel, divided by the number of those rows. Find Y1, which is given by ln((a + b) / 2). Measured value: 3.60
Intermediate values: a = 35.7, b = 37.8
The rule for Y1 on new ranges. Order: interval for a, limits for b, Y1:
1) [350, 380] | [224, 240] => 3.57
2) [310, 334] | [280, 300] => 3.58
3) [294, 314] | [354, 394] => 3.57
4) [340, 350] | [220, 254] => 3.59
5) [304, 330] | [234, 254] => 3.60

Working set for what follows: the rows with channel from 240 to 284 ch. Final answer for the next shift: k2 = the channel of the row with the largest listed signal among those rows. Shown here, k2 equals 247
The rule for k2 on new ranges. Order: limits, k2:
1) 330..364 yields 342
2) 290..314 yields 307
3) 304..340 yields 327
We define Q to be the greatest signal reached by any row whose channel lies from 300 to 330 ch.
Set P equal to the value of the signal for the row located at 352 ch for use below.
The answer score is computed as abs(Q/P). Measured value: 1.05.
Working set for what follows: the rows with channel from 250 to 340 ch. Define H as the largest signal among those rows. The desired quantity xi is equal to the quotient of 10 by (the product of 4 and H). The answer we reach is 0.0651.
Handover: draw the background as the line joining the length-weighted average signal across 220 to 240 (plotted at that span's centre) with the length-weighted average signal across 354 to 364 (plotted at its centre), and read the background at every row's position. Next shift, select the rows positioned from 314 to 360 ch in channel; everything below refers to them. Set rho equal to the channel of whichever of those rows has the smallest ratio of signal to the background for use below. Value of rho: 357 ch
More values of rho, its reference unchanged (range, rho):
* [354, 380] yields 357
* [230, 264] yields 232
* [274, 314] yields 302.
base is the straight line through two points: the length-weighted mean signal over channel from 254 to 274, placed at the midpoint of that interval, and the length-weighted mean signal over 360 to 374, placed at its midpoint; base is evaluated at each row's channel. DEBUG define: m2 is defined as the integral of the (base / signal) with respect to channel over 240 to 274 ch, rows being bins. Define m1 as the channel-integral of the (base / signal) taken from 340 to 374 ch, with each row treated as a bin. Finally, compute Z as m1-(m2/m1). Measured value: 34.1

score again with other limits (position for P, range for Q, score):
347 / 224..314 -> 1.11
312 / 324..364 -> 1.05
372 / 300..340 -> 0.97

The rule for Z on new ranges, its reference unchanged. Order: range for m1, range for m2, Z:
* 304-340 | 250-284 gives 36.5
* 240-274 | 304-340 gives 32.6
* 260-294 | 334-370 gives 33.6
